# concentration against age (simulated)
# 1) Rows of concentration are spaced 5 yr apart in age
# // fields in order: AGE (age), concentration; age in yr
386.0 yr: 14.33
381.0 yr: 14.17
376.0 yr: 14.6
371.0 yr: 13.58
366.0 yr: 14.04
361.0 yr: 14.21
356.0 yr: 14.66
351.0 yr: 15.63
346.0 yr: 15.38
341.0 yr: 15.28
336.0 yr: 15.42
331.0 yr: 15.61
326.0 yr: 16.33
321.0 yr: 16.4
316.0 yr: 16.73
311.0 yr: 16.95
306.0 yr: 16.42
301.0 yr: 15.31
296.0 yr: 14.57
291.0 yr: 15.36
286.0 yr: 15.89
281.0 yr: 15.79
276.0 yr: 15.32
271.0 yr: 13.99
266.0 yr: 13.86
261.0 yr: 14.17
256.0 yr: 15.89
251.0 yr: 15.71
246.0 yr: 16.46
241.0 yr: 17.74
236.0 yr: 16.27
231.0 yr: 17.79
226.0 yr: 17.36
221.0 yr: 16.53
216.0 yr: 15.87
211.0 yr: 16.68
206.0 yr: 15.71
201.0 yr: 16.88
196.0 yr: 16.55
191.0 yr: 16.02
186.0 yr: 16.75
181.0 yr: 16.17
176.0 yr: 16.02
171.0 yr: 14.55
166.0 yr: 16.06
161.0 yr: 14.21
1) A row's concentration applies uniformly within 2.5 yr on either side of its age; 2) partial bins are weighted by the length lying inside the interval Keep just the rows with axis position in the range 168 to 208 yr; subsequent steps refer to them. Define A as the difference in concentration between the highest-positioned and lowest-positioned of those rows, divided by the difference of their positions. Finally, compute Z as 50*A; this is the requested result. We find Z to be 1.7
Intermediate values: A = 0.033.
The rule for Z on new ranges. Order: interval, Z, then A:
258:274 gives -0.9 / -0.018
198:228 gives 1.0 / 0.019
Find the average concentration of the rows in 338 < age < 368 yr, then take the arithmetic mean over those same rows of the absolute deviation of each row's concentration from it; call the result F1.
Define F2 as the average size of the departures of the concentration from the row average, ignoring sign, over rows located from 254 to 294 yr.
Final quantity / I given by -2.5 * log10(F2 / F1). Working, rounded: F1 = 0.56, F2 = 0.77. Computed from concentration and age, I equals -0.3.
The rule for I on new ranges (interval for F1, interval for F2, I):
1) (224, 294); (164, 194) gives 0.8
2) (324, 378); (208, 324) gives -0.2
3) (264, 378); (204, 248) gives 0.2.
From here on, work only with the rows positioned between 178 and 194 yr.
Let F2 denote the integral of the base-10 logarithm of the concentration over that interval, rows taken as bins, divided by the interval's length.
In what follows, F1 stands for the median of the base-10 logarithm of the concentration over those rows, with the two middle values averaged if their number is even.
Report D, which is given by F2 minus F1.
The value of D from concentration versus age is 0.004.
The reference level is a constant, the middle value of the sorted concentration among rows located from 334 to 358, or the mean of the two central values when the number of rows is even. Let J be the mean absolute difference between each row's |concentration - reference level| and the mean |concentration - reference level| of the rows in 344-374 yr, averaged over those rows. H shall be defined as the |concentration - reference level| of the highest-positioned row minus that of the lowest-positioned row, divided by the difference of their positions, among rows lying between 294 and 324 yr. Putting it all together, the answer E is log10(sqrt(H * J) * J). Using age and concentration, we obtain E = -1.4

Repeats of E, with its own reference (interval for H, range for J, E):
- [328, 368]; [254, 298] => -1.3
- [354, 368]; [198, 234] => -1.0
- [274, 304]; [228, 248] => -1.9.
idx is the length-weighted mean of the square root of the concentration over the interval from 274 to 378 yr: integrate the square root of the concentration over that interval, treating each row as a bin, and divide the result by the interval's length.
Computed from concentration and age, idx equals 3.92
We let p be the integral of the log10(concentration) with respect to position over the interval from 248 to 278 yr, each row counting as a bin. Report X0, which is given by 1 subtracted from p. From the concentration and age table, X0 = 34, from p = 35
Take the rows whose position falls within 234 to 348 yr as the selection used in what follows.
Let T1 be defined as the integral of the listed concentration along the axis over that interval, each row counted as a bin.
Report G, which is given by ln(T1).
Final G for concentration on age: 7.5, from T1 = 1788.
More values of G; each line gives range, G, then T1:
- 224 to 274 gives 6.7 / 795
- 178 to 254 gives 7.1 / 1258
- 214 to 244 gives 6.2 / 508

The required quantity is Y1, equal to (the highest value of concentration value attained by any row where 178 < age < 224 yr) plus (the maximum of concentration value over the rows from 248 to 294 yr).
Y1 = 32.8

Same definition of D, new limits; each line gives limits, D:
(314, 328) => 0.002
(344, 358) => -0.004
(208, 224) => -0.004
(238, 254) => 0.003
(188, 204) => -0.002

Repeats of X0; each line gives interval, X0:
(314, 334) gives 23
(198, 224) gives 31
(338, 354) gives 18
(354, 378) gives 27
